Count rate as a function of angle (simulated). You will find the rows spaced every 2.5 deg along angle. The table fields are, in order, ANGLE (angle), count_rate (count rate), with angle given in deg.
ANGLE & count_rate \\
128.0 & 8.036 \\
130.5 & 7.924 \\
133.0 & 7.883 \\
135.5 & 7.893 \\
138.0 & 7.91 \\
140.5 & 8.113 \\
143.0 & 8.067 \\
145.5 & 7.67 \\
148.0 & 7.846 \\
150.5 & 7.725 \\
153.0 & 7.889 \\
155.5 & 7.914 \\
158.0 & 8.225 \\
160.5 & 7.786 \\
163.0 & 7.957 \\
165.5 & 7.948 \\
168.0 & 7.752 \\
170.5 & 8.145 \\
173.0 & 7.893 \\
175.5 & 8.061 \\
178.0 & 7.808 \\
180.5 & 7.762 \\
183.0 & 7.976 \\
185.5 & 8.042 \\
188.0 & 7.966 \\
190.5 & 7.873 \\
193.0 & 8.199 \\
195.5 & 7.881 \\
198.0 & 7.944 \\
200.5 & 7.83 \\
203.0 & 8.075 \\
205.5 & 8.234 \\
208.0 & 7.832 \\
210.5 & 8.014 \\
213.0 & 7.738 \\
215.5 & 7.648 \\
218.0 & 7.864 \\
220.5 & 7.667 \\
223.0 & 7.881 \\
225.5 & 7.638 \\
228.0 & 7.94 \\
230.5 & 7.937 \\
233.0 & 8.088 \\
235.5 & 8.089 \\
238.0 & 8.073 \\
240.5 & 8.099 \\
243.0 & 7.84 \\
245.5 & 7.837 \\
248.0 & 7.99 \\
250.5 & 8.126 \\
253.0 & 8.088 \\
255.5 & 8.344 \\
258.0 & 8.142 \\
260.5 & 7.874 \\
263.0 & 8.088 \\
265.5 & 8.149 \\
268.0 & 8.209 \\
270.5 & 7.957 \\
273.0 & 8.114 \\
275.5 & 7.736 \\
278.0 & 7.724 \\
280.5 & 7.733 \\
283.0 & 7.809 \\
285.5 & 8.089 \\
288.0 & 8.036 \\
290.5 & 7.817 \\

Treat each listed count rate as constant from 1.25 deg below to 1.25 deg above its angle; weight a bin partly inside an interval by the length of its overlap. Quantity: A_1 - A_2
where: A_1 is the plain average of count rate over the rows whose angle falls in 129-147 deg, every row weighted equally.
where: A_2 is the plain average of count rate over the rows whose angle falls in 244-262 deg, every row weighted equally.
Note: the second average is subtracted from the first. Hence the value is -0.13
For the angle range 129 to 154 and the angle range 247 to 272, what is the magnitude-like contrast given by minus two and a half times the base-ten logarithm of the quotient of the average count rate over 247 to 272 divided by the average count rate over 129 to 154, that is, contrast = -0.028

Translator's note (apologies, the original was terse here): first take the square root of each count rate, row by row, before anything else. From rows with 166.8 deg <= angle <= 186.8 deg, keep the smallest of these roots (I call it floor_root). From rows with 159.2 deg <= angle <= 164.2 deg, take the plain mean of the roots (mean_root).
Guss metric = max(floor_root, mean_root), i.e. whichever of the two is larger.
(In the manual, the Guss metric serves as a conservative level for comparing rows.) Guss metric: 2.81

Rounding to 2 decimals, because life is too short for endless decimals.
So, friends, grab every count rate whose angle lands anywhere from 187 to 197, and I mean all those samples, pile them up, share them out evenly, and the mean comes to 7.98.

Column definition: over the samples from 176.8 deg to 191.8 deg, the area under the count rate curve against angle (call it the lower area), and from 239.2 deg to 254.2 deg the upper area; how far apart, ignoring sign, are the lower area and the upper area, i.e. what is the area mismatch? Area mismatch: 1.4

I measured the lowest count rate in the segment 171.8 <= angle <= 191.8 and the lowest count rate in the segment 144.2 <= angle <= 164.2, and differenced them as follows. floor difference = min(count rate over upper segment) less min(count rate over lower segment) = 0.09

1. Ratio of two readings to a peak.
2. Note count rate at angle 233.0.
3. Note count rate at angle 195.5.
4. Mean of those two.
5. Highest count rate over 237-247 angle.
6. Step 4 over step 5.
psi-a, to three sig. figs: 0.986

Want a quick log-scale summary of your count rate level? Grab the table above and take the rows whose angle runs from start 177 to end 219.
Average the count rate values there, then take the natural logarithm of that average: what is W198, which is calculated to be 2.07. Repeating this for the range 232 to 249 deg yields 2.08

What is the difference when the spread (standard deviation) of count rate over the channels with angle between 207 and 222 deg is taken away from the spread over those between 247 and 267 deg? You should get 0.00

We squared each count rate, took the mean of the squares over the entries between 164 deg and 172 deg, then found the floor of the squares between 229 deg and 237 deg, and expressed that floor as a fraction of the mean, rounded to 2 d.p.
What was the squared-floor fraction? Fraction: 1.00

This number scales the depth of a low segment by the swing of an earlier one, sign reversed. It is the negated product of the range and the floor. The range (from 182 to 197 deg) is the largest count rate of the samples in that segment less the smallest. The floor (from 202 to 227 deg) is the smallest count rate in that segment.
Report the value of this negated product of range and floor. -2.5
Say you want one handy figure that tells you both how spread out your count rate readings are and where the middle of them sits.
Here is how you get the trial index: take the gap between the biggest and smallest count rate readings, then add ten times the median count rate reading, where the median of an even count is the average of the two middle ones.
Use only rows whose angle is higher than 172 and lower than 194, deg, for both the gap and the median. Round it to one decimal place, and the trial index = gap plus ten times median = 80.1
